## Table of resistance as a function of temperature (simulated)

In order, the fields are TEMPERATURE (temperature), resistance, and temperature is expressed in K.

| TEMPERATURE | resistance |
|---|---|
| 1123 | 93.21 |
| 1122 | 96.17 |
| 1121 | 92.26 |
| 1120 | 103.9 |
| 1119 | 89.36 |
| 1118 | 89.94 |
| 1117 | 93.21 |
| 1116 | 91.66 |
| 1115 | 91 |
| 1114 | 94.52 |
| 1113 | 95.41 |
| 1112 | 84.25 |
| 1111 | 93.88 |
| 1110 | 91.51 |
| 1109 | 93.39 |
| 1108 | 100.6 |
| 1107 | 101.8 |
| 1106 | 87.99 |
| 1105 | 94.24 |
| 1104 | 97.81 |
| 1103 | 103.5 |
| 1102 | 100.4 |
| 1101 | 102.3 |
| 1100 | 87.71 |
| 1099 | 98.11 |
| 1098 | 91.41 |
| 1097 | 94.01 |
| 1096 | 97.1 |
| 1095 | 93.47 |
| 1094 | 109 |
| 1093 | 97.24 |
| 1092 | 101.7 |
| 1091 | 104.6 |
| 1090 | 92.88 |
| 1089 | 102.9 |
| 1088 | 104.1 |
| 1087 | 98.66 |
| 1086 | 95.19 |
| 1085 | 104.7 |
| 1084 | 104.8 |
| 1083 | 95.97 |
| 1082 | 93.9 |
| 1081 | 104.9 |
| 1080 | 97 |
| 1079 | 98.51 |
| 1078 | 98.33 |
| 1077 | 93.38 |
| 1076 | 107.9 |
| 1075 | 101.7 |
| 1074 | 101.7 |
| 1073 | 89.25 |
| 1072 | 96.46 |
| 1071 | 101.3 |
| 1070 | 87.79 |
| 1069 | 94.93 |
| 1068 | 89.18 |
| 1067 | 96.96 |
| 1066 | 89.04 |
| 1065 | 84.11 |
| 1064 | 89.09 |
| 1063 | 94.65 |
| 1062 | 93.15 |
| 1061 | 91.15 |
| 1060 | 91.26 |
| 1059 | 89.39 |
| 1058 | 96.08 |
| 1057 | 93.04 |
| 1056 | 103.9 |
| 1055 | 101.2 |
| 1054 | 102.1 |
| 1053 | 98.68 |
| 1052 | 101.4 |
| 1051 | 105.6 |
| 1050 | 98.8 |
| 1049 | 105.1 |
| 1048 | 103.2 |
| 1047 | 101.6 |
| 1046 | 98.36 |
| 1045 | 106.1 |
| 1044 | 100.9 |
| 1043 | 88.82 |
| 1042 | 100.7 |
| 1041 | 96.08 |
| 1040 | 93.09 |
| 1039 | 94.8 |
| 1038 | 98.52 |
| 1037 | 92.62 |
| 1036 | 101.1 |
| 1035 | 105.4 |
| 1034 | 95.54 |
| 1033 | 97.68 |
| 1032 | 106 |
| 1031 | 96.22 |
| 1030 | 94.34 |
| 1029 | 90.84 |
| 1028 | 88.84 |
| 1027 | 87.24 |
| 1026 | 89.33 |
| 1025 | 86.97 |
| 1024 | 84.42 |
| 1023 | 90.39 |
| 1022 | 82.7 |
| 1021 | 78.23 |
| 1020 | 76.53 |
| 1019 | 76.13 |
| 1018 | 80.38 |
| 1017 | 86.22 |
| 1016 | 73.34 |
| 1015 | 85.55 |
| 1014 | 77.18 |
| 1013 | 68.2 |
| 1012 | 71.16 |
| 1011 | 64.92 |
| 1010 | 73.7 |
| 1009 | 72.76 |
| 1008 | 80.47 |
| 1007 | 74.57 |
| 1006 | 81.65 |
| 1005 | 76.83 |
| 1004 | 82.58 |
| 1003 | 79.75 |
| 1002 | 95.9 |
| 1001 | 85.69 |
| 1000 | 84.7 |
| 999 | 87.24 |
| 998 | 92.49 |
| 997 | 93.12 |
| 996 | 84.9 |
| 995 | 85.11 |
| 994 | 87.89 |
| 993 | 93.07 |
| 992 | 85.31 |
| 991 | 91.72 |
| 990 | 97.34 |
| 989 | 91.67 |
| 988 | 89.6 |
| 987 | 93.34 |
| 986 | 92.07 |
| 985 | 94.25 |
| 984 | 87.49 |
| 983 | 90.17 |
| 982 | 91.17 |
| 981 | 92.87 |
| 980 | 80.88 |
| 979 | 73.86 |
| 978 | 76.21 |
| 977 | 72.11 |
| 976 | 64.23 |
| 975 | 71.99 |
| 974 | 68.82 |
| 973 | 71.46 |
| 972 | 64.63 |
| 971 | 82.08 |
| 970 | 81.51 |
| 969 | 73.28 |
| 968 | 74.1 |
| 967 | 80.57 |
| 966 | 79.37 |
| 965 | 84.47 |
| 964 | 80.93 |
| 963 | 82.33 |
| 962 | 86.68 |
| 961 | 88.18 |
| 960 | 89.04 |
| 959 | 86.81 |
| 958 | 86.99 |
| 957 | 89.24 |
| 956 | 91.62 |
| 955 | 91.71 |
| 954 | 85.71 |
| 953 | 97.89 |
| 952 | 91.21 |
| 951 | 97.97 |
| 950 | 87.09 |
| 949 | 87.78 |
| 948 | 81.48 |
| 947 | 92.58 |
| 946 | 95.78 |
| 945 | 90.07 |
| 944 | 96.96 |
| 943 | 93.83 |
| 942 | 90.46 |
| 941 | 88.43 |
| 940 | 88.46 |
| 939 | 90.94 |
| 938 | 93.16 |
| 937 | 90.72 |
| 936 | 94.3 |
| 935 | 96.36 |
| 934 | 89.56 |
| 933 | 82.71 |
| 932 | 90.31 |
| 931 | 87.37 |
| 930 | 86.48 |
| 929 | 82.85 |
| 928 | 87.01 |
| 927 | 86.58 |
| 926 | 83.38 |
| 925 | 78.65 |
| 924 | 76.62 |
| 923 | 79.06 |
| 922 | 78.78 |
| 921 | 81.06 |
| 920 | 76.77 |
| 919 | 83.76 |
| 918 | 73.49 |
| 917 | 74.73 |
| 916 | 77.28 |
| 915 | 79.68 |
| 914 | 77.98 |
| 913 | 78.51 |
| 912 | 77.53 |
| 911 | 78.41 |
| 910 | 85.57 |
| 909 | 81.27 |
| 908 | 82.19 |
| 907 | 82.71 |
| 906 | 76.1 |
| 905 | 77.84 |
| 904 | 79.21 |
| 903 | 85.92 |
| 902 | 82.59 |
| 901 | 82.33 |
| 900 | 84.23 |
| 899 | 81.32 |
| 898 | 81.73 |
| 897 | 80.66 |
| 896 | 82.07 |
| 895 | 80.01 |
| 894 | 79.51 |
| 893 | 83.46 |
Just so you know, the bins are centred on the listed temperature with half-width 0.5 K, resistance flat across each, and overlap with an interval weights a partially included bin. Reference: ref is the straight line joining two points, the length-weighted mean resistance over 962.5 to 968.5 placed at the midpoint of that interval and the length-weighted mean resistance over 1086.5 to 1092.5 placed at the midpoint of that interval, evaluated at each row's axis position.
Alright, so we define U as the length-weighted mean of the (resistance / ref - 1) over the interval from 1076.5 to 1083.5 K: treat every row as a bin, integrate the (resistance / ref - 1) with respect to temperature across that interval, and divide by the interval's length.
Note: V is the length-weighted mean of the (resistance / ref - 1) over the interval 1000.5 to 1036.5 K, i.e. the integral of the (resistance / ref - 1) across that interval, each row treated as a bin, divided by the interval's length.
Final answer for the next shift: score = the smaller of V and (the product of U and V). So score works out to -0.053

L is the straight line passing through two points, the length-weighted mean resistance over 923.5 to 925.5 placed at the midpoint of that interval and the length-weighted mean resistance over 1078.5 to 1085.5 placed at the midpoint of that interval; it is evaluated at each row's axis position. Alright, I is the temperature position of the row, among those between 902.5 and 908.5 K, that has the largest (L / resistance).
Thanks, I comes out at 906 K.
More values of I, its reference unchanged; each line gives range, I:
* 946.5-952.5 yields 948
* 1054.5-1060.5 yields 1059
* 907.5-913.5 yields 912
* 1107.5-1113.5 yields 1112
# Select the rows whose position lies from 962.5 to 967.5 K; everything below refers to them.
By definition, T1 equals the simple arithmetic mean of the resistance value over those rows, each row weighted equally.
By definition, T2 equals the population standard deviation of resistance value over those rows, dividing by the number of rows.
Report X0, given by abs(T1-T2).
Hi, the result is 80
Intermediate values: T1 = 82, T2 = 1.7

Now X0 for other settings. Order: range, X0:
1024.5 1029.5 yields 87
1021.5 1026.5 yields 84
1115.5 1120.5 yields 88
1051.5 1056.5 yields 100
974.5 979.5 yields 68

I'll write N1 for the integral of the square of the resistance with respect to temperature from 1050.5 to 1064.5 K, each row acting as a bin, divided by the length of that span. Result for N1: 9337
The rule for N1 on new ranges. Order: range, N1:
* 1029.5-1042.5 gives 9593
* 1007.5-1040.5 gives 7522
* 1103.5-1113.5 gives 8878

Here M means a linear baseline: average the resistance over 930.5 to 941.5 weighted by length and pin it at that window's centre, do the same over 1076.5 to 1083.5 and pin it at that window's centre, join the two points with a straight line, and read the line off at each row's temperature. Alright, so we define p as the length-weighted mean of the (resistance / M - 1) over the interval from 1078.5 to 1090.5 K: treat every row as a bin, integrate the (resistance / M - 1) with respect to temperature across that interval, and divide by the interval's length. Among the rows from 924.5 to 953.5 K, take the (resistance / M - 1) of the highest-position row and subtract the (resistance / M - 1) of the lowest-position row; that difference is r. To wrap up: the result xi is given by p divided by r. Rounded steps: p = 0.02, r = 0.20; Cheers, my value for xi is 0.1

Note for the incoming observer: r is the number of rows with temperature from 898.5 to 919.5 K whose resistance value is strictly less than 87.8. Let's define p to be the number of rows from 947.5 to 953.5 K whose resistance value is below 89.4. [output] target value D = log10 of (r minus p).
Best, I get 1.26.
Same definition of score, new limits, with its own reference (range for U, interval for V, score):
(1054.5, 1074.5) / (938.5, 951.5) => -0.006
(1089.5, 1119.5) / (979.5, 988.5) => -0.006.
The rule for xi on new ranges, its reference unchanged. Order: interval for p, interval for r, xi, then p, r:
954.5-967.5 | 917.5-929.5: -0.6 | -0.06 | 0.10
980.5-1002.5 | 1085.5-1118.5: 0.4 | -0.03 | -0.07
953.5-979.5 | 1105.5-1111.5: -2.2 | -0.13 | 0.06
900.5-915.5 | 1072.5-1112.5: 1.4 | -0.09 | -0.07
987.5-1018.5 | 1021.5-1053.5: -0.7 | -0.11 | 0.15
